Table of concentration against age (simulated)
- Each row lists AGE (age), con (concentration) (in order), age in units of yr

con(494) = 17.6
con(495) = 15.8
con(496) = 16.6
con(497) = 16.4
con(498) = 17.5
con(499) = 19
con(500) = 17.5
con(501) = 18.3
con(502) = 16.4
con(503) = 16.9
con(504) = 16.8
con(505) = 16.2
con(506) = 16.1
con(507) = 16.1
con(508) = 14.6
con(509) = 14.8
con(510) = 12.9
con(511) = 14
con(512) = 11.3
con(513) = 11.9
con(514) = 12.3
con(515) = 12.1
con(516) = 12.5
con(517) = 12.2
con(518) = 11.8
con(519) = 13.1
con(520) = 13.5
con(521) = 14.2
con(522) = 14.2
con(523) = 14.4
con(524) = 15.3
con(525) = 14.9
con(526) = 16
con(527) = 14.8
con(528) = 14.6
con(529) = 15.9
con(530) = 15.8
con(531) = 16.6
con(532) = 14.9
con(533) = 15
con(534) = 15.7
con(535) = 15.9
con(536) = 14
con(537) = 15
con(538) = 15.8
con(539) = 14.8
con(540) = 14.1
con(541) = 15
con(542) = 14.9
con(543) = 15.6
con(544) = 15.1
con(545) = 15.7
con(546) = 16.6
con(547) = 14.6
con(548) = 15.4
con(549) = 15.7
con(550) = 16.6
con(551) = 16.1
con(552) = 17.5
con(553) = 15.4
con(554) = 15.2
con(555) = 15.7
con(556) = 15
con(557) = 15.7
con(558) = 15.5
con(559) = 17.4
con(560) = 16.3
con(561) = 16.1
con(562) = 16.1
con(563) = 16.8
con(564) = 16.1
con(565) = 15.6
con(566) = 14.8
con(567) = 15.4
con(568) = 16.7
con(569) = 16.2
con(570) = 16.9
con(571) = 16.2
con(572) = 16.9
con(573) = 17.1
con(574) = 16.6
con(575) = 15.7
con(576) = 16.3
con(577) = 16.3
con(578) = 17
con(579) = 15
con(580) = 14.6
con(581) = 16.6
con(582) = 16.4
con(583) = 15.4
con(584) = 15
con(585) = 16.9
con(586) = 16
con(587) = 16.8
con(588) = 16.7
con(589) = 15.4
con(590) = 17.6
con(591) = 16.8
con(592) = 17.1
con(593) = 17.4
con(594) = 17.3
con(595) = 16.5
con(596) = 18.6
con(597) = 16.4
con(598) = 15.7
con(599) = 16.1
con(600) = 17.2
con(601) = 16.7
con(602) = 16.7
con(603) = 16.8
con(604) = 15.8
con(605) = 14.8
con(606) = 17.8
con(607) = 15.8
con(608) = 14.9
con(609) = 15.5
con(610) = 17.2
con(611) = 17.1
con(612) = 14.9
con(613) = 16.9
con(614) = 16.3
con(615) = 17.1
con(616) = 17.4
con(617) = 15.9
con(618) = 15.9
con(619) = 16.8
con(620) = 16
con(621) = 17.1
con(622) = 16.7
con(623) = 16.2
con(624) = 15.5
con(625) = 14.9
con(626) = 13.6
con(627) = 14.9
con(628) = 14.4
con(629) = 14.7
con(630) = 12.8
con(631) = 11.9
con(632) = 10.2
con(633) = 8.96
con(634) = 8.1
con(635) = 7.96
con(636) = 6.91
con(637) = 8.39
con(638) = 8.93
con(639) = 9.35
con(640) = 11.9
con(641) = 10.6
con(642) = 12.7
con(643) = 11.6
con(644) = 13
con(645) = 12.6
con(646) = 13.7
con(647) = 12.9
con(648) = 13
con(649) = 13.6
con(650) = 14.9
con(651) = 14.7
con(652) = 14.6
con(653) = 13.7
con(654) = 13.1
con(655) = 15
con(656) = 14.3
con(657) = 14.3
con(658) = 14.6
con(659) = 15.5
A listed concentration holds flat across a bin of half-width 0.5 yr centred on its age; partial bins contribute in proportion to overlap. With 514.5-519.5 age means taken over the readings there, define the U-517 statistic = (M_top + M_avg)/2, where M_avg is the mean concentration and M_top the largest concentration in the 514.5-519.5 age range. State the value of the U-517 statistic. 12.7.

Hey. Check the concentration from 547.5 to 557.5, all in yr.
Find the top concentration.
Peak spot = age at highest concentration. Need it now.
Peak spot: 552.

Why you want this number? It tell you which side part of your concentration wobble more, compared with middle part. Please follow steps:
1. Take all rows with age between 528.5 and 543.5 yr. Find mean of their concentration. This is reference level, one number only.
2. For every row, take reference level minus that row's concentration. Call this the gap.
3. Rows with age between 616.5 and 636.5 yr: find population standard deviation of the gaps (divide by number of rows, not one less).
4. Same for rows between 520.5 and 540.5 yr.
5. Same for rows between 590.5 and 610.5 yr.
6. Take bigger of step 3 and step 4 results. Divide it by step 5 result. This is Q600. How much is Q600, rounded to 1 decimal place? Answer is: 3.5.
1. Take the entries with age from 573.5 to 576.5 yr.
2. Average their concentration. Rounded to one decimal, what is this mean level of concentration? 16.2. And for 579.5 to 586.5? 15.8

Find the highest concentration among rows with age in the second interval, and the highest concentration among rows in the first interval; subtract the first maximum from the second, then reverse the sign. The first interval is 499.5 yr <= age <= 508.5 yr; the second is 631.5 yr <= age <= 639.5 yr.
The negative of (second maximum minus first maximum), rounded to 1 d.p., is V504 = 8.1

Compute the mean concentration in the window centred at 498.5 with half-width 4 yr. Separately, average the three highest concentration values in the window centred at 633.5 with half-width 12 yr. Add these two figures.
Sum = 33.3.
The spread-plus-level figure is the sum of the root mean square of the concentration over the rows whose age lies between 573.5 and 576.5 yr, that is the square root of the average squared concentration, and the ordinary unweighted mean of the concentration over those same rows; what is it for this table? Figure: 32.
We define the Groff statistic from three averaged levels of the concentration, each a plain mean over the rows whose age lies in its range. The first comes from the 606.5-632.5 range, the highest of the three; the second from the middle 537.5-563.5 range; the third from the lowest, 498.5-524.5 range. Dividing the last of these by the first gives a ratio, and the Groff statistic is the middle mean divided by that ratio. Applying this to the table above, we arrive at 16.6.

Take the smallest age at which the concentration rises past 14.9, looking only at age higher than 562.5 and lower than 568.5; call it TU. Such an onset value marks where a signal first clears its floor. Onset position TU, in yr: 563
